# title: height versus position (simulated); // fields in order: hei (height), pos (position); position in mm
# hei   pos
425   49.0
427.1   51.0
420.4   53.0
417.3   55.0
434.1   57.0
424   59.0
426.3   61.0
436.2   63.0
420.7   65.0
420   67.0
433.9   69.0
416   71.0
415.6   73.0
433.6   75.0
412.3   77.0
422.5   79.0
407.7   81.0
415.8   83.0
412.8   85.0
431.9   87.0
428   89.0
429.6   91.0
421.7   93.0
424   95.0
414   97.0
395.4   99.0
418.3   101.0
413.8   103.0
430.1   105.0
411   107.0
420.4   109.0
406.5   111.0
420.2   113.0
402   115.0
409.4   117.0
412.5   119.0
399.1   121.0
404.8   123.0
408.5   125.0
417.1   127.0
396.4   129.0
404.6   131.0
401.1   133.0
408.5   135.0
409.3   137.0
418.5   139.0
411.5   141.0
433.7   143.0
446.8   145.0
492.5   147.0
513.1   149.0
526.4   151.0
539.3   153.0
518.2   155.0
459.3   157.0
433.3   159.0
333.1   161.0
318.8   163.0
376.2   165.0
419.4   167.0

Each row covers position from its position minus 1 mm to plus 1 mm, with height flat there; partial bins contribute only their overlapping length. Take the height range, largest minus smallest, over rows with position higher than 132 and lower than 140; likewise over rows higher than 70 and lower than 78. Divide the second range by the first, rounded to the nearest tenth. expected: 1.2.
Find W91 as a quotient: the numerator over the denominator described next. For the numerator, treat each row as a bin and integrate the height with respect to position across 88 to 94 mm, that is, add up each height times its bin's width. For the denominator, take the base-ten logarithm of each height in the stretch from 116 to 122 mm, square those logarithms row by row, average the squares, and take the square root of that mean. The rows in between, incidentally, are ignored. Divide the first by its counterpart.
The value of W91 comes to 980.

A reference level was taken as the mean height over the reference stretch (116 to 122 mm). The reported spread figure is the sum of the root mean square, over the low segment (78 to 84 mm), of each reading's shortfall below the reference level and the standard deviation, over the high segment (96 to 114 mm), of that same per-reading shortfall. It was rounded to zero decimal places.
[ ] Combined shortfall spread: 20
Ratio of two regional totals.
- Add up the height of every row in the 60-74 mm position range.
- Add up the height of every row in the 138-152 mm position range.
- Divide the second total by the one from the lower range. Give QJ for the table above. 1.09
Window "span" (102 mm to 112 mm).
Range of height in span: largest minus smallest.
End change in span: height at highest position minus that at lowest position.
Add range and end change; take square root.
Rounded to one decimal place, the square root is 4.0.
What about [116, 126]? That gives 3.5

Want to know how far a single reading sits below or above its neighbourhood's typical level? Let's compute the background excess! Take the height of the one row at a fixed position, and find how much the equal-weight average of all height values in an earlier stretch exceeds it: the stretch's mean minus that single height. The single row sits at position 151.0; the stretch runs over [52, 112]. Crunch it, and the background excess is -106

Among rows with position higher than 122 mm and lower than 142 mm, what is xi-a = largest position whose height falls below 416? 141.0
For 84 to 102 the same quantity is 99.0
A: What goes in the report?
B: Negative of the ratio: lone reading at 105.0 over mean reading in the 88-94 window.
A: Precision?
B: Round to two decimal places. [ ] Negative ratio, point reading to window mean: -1.01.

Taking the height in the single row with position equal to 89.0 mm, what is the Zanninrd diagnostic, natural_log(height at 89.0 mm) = 6.06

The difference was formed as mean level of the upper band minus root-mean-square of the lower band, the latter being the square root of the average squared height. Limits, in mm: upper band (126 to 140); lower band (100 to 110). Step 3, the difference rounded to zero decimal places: -11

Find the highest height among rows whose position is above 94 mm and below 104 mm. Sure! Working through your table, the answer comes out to 424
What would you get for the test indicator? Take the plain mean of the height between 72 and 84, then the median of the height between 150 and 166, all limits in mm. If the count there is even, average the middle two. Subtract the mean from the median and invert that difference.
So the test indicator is 0.04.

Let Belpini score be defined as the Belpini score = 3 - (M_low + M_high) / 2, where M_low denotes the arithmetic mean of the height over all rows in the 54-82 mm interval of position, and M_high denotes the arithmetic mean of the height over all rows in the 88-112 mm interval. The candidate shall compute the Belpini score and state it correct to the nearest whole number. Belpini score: -417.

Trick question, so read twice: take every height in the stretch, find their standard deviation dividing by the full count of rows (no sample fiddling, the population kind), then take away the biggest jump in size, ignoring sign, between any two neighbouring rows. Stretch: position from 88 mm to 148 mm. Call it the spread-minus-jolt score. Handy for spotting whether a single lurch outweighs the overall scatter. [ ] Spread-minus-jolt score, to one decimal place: -27.5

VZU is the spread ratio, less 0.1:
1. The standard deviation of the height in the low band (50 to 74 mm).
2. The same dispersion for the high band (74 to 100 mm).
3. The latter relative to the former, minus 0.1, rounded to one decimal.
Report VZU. 1.4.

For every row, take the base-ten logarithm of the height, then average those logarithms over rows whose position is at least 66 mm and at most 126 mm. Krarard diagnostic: 2.619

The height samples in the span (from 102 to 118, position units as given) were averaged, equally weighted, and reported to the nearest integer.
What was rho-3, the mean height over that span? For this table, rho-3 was 414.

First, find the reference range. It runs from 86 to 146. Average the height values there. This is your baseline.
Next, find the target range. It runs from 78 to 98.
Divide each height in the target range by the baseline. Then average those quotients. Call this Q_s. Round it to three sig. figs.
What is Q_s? 1.01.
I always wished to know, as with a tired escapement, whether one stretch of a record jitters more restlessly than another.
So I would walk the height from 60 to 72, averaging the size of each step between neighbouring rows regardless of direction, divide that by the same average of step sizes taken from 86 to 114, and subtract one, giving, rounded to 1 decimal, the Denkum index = 0.0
